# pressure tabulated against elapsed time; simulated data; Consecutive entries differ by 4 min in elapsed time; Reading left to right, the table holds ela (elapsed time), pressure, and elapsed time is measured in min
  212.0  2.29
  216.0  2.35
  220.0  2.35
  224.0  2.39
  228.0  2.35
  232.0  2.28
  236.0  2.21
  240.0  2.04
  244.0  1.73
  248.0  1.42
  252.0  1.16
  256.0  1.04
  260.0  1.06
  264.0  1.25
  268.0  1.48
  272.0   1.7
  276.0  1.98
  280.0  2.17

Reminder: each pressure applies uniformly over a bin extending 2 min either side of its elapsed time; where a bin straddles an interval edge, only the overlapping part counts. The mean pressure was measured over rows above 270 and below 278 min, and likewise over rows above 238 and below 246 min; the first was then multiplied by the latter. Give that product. 3.5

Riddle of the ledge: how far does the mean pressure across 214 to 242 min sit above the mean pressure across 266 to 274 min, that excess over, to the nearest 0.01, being 0.69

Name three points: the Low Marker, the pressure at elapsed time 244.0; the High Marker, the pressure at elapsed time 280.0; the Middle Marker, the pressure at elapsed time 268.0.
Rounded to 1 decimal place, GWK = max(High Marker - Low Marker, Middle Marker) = 1.5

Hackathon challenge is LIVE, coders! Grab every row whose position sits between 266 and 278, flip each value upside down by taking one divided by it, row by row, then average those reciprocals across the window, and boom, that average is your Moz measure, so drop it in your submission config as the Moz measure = 0.6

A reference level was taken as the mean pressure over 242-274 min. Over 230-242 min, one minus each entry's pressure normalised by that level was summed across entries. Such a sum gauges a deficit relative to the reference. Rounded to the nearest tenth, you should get -1.8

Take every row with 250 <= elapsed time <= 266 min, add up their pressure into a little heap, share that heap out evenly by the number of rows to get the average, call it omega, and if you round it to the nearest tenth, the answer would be 1.1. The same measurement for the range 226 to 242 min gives 2.2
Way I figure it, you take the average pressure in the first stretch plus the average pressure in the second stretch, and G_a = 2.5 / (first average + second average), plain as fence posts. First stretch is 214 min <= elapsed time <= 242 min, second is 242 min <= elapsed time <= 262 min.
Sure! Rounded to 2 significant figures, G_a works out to 0.70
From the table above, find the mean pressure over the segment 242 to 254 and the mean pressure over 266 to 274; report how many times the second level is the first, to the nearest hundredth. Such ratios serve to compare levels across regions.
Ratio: 1.11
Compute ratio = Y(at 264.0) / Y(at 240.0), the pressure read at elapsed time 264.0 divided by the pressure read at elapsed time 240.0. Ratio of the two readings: 0.61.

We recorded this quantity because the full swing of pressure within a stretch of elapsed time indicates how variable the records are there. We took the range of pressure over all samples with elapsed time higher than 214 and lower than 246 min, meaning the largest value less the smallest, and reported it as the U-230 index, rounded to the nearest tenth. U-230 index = 0.7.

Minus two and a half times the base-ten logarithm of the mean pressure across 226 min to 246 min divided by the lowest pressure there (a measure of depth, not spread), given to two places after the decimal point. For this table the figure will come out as -0.22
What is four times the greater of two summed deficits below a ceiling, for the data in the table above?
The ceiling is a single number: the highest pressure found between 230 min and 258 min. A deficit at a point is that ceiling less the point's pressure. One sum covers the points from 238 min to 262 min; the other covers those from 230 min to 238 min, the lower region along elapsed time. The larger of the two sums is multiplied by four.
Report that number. 20.9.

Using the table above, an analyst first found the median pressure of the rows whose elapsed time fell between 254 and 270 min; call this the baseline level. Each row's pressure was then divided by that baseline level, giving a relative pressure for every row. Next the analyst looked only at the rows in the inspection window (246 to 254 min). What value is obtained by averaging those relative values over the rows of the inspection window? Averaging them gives 1.1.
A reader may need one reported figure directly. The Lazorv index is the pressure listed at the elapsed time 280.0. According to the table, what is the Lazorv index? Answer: 2.17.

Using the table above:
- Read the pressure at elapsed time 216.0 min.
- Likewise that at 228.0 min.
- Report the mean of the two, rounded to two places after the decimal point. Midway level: 2.35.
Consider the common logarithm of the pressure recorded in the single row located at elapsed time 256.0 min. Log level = 0.02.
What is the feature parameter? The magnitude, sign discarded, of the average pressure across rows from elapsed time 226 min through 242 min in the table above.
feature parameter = 2.22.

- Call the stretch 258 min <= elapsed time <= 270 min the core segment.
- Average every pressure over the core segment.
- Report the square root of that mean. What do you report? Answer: 1.1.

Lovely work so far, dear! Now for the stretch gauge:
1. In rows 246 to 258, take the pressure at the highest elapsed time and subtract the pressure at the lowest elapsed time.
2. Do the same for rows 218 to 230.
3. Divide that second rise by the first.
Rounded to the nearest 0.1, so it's 0.0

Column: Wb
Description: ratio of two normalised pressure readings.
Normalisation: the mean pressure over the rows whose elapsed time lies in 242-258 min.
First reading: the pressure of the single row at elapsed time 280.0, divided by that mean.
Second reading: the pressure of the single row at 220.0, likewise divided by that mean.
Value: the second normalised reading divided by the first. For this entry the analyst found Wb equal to 1.1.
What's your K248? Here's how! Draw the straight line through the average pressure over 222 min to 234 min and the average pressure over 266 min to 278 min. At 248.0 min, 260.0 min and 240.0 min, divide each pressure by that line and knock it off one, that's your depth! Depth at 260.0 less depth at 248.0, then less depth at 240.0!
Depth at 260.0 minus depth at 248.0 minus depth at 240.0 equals 0.07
